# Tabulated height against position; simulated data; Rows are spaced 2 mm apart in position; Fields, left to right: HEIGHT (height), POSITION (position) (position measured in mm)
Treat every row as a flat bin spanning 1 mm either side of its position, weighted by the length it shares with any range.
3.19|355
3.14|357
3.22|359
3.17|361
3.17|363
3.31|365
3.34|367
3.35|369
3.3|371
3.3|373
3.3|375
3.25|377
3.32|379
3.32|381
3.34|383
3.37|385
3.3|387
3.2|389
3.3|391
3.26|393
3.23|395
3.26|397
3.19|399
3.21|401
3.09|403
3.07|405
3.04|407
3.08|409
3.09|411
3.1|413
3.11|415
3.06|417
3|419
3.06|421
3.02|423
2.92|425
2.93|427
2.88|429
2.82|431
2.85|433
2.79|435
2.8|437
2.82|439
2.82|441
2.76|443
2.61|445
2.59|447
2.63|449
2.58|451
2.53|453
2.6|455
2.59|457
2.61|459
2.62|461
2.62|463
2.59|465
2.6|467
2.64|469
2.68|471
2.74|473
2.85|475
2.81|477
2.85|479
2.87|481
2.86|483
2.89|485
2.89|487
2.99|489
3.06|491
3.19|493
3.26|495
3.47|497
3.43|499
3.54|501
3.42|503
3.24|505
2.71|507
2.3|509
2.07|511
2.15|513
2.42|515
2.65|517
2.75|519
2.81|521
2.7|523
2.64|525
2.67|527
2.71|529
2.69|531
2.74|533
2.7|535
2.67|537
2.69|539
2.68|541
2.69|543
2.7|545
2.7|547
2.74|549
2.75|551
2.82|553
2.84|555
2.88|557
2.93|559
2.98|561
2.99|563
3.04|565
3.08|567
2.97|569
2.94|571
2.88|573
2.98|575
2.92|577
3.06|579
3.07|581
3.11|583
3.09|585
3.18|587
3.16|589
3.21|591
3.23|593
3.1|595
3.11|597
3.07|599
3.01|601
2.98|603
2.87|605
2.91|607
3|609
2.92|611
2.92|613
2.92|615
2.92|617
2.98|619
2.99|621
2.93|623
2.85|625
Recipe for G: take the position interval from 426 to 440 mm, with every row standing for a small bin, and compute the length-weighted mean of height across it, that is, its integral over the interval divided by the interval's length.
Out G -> 2.84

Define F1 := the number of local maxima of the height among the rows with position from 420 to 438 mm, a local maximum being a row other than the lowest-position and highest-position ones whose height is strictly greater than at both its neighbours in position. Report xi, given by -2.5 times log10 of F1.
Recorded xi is -0.8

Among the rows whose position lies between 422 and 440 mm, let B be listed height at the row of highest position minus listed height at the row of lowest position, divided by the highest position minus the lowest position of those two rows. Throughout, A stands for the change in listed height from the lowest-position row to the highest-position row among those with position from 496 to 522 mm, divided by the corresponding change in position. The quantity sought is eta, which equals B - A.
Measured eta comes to 0.015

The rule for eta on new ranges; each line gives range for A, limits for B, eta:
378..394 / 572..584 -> 0.027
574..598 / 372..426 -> -0.013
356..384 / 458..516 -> -0.011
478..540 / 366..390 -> -0.004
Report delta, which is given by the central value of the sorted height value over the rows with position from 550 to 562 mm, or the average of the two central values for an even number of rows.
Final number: 2.86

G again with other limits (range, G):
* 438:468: 2.64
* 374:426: 3.17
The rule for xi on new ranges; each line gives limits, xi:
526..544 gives -1.2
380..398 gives -0.8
